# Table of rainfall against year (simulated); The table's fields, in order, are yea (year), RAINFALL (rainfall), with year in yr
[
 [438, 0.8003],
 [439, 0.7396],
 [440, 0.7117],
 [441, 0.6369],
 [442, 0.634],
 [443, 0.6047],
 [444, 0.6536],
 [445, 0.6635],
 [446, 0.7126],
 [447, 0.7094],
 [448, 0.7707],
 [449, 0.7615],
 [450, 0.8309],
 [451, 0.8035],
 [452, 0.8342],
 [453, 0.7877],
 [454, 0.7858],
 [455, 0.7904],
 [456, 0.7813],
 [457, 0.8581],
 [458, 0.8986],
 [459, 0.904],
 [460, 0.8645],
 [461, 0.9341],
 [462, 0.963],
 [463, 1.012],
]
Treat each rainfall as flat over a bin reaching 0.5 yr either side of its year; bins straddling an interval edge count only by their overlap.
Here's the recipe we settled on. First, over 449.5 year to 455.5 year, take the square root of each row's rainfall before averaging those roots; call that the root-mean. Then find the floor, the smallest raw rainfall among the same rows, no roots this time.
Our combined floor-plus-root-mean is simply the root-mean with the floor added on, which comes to 1.68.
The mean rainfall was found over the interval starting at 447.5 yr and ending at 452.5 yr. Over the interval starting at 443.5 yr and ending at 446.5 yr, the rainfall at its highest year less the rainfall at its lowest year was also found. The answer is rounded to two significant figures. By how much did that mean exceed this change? 0.74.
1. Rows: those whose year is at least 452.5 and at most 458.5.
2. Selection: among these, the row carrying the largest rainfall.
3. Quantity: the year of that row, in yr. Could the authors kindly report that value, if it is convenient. 458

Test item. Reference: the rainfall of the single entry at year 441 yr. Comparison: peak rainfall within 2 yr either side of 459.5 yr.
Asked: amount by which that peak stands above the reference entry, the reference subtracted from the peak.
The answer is 0.30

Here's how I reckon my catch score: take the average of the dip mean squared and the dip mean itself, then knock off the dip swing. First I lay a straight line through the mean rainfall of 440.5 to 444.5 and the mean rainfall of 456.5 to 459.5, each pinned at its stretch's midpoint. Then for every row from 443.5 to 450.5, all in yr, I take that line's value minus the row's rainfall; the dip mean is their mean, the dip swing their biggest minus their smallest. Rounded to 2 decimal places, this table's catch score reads -0.10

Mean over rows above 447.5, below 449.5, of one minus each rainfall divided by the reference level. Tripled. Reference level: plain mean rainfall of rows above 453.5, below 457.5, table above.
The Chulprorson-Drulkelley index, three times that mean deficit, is 0.14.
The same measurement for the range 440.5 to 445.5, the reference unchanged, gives 0.62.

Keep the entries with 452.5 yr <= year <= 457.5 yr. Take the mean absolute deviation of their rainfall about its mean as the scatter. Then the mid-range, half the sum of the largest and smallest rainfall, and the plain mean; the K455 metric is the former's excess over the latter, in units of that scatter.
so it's 0.8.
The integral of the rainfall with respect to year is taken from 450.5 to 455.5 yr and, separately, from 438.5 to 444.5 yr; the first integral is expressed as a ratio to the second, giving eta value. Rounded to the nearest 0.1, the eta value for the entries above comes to 1.0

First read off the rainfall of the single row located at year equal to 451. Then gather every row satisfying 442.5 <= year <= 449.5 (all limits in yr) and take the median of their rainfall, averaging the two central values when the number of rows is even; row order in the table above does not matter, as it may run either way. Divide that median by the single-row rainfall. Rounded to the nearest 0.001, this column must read 0.883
